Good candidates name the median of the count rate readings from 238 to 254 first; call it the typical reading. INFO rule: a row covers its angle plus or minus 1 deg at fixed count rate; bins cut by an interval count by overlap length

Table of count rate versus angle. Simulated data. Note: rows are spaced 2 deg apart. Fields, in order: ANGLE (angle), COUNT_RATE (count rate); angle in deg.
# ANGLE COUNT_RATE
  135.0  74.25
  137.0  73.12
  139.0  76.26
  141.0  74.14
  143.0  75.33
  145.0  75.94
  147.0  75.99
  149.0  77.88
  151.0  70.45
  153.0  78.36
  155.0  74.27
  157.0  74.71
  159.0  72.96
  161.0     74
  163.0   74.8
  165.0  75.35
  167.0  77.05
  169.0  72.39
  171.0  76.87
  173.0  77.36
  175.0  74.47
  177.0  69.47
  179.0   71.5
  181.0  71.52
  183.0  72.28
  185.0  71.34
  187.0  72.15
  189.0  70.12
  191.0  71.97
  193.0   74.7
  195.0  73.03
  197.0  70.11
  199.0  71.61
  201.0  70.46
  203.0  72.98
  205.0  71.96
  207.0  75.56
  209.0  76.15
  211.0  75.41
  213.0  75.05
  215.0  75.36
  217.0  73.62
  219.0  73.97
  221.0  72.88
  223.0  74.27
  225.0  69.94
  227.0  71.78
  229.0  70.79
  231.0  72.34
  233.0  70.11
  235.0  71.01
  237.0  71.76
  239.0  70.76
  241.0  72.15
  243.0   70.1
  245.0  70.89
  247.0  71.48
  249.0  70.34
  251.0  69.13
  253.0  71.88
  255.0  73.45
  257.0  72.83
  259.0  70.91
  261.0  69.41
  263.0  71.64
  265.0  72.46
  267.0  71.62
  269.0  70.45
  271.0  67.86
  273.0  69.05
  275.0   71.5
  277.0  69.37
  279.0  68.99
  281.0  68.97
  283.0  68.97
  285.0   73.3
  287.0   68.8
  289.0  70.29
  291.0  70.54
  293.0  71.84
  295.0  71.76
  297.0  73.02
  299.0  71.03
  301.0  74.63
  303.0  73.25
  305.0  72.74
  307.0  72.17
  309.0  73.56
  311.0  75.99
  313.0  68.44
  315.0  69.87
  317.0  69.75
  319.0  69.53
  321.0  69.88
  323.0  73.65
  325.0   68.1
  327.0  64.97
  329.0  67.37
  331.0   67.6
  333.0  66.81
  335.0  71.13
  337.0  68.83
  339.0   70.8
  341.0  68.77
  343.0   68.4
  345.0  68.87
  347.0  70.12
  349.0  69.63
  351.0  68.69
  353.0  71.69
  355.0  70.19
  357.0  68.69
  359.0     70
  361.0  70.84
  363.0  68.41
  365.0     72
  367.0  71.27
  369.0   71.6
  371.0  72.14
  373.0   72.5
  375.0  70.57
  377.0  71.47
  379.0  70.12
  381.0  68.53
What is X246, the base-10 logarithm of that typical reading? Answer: 1.850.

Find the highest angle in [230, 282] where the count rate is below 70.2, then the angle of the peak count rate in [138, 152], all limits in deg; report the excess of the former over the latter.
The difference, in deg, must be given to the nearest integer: 132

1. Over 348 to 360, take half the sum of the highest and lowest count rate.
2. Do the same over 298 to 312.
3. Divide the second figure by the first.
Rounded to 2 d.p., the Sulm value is 1.05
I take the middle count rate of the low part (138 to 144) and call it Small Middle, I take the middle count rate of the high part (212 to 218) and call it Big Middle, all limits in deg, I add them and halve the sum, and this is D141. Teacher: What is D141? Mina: 75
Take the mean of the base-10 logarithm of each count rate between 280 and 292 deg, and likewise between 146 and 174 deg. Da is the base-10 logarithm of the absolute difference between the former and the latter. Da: -1.52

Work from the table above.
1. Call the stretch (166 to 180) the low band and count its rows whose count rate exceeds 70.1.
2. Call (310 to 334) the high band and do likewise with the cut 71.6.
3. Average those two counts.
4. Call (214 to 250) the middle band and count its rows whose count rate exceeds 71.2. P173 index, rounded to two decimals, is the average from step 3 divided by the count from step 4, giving 0.40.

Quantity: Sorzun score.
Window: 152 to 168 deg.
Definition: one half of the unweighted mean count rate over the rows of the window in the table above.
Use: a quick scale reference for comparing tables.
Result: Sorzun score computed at 37.6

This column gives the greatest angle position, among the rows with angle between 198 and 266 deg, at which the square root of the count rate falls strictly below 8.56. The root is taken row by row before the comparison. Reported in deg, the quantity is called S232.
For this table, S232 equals 265.0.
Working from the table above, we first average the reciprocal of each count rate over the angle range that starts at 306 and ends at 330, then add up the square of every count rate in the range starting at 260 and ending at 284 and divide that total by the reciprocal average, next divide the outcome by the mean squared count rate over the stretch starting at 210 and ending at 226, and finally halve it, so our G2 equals 379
